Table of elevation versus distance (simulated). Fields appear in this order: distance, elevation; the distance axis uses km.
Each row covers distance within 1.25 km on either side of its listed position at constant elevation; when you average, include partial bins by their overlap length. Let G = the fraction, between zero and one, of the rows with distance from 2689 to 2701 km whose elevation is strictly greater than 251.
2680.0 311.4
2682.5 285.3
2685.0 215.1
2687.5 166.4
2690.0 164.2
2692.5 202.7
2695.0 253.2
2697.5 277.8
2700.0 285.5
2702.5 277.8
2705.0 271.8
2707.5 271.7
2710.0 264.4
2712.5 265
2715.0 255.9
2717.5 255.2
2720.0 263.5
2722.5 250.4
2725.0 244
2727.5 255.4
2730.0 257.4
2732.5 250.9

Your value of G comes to 0.6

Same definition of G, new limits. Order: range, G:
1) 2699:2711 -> 1.0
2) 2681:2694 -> 0.2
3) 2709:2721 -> 1.0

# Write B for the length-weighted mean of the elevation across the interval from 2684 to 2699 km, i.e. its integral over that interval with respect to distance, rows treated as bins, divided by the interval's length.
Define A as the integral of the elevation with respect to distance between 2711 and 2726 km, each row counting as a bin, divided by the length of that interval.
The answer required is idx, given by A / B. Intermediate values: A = 256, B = 214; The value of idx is 1.19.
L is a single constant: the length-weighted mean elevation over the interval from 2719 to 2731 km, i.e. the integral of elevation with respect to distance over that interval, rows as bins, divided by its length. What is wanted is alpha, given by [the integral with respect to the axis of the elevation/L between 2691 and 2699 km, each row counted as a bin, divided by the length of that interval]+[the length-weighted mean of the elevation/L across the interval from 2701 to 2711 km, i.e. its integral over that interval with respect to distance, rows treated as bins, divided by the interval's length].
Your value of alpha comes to 2.03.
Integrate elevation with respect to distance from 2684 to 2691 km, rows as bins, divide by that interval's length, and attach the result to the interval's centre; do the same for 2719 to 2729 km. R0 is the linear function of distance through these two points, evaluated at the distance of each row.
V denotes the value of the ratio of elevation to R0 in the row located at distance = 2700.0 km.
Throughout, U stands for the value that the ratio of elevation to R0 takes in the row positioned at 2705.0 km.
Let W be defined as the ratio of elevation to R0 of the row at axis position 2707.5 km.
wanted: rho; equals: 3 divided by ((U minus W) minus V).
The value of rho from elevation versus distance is -2.2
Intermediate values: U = 1.26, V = 1.39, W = 1.23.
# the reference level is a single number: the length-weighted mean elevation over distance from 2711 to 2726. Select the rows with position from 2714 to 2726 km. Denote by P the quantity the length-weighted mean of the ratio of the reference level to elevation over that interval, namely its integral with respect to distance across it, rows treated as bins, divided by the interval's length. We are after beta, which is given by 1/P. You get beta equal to 0.99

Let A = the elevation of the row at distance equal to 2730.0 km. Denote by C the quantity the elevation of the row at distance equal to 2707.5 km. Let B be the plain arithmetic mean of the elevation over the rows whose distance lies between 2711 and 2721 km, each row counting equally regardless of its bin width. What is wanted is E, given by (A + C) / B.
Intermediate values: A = 257.4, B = 260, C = 271.7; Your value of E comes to 2.04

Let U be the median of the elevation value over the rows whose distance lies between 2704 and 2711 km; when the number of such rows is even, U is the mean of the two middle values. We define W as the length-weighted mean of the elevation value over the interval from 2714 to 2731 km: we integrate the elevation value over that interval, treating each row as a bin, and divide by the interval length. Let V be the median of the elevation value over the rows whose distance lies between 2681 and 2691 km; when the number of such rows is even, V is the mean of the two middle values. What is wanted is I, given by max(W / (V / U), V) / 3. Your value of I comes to 121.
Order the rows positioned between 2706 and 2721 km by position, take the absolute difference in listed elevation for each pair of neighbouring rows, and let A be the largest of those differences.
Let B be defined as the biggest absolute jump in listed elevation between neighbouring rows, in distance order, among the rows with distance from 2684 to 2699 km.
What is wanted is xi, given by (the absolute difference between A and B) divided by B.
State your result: 0.8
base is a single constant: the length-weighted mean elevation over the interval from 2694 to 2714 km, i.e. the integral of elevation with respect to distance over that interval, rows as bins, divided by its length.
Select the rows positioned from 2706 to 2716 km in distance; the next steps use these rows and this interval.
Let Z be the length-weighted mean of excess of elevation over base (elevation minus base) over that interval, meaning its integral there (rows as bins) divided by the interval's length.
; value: -6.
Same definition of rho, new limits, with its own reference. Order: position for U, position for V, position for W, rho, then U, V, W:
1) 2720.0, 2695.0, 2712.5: -2.2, 1.07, 1.29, 1.15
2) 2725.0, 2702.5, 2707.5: -1.9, 0.96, 1.32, 1.23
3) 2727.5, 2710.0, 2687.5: -2.7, 0.98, 1.17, 0.92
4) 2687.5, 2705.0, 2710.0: -2.0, 0.92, 1.26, 1.17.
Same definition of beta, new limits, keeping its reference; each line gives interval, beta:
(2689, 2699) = 0.85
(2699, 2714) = 1.06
